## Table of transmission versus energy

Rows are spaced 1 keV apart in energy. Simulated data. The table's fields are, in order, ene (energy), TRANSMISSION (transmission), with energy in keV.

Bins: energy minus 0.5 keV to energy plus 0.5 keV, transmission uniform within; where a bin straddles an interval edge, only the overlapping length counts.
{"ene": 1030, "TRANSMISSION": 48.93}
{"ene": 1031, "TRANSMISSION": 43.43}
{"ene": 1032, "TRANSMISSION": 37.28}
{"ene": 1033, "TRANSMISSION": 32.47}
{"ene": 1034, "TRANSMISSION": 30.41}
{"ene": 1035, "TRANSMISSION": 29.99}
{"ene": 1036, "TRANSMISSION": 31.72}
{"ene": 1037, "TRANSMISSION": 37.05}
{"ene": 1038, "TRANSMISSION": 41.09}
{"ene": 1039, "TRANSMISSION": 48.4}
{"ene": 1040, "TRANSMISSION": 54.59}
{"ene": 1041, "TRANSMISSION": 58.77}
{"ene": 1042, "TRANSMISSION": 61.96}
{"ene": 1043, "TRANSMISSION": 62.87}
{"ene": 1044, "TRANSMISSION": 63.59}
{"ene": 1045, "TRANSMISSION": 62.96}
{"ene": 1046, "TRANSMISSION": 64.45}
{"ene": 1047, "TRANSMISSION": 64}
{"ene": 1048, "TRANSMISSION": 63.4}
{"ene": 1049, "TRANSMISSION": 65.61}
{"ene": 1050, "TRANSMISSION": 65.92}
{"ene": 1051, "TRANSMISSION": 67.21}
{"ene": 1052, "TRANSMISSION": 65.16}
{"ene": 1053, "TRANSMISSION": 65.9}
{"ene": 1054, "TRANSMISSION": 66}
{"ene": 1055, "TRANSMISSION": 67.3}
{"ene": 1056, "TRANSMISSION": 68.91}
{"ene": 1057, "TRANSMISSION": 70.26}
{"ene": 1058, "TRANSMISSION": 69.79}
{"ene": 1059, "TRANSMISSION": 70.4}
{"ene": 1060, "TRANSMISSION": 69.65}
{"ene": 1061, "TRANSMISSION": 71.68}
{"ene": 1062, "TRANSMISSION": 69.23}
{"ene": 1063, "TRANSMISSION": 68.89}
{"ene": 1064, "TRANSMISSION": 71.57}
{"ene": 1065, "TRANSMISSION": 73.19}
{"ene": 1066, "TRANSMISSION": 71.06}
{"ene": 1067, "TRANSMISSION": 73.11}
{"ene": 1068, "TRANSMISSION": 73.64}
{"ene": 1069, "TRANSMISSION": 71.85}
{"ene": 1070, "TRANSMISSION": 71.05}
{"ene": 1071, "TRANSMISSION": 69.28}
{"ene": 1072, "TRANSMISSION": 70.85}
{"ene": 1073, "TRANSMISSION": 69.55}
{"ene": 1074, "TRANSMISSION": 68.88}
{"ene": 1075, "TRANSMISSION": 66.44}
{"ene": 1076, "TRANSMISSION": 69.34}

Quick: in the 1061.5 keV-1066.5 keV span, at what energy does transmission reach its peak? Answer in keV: 1065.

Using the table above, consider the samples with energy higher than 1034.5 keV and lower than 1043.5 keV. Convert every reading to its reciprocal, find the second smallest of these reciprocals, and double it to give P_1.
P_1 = 0.0323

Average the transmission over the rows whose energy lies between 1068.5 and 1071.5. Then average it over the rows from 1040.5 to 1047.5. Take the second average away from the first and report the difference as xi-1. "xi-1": 8.1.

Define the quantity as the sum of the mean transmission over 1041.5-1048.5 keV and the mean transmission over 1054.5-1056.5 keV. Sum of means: 131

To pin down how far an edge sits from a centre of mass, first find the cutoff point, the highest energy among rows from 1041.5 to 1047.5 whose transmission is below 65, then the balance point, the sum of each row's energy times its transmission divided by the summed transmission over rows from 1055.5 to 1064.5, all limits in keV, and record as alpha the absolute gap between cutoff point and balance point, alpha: 13.0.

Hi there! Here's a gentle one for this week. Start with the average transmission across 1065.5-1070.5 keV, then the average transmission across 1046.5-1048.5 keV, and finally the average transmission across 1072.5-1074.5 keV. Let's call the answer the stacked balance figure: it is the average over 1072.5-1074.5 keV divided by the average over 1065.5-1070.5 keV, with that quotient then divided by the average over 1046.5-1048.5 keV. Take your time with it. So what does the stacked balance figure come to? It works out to 0.015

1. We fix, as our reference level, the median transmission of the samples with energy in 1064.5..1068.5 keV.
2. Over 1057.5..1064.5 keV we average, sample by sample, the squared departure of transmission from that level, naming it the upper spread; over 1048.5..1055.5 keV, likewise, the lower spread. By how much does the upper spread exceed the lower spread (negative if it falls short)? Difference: -40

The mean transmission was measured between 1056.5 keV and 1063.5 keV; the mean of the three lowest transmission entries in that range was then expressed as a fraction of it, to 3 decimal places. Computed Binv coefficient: 0.990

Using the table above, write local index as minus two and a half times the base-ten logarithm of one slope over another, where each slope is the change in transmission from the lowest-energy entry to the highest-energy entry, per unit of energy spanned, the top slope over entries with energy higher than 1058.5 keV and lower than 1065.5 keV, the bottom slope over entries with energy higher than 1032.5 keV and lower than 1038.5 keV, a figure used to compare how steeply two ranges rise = 1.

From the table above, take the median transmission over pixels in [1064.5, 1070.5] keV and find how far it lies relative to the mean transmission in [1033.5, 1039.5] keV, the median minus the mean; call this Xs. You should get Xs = 36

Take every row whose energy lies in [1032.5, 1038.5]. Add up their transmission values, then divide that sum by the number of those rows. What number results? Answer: 34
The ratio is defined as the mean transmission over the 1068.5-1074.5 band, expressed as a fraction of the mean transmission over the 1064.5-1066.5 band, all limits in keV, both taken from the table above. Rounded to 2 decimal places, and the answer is 0.97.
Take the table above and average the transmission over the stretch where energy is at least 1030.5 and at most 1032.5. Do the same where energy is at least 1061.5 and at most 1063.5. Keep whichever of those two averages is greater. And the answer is 69.1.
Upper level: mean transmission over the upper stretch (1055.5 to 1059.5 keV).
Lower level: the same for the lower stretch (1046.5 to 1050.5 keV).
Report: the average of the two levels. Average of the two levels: 67.3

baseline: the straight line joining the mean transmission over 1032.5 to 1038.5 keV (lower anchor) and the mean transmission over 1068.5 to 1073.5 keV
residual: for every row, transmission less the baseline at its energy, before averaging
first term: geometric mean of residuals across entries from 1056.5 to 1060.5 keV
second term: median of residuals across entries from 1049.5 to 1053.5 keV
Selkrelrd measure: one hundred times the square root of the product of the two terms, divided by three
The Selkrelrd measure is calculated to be 465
